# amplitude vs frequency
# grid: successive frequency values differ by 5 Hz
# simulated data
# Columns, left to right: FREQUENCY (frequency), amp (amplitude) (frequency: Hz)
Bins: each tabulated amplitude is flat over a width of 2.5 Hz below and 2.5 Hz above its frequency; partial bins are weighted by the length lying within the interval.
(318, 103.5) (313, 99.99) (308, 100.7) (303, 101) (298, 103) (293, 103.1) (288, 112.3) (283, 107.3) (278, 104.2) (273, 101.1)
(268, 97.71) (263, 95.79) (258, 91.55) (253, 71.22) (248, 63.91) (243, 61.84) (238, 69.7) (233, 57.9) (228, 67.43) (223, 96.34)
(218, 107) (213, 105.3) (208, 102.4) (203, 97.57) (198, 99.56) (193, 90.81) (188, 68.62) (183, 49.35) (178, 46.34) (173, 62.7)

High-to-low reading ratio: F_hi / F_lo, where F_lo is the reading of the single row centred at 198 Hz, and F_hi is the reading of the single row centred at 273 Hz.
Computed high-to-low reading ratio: 1.0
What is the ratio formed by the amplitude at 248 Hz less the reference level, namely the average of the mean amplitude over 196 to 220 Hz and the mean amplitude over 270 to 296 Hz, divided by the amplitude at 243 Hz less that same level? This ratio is 1.0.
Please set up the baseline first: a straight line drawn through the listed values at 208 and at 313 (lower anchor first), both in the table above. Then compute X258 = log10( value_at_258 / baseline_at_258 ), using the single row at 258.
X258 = -0.044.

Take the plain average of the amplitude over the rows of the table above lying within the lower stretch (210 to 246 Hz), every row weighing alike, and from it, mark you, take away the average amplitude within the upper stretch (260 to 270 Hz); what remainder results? -16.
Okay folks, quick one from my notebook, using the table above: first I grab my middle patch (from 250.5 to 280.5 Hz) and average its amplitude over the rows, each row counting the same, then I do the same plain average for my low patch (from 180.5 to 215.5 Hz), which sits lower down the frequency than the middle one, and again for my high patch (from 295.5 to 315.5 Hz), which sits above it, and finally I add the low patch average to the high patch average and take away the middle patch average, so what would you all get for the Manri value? 95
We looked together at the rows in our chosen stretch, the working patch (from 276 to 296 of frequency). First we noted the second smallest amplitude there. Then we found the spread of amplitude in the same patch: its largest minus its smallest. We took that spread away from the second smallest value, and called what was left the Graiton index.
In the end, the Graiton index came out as 95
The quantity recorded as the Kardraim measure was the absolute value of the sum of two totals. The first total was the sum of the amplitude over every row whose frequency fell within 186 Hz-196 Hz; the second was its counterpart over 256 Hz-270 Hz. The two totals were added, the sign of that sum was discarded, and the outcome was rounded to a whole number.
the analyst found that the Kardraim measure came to 444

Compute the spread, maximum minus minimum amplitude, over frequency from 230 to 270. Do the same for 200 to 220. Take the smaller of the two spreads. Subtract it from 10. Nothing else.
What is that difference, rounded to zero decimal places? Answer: 1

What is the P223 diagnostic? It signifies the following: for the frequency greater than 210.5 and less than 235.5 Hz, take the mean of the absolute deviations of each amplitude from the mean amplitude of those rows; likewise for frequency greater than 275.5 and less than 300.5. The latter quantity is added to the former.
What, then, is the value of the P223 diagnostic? 22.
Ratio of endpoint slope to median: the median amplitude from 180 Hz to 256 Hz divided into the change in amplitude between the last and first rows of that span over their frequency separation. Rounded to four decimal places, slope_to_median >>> 0.0044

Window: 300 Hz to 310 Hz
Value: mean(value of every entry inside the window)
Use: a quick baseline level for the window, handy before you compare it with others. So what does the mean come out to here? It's 101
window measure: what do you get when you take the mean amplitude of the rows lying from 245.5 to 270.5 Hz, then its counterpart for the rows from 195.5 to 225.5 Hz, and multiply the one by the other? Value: 8518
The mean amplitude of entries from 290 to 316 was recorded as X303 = 102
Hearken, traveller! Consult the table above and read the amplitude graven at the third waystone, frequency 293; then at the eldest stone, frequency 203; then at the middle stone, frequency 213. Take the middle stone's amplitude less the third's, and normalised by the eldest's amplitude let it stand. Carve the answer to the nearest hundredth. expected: 0.02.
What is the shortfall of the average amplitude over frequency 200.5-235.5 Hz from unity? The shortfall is -90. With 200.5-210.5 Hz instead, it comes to -99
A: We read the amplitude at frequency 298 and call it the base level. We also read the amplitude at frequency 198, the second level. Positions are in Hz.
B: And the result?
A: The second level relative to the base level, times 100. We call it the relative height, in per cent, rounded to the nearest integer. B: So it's 97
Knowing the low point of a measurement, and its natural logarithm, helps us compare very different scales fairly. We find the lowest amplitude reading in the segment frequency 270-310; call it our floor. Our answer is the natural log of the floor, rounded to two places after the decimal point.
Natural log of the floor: 4.61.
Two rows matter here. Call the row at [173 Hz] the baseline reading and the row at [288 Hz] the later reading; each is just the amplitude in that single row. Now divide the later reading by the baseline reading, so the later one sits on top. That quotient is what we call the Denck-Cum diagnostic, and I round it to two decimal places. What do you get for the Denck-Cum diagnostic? 1.79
